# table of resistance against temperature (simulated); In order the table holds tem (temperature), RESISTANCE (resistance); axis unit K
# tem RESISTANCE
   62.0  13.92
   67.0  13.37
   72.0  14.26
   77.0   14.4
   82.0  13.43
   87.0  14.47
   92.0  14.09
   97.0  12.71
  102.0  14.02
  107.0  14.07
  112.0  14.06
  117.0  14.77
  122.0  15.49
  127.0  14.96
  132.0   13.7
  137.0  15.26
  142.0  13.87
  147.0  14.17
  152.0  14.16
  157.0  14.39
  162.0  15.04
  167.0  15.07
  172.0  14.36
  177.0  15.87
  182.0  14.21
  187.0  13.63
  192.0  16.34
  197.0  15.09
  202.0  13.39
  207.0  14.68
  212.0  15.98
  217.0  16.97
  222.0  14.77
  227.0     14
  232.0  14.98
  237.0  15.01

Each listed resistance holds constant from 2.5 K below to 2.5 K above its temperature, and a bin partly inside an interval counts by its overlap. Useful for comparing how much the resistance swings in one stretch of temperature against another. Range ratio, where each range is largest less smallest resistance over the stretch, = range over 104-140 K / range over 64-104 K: 1.0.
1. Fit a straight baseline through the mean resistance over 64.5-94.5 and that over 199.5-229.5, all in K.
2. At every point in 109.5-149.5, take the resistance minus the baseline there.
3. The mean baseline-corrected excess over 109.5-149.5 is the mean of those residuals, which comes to 0.175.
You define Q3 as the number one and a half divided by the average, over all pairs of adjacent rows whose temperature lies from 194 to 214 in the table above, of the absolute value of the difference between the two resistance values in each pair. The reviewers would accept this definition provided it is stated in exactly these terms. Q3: 1.0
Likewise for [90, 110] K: 1.6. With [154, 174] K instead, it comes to 3.2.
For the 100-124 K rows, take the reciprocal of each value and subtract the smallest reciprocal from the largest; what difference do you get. 0.0068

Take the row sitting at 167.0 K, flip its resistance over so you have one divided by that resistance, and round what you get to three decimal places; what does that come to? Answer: 0.066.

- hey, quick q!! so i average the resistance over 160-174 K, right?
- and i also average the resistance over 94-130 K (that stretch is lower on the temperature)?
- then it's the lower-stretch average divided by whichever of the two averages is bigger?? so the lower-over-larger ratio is 0.96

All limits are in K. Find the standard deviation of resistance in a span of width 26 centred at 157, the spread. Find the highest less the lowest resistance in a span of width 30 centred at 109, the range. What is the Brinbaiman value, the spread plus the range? 3.2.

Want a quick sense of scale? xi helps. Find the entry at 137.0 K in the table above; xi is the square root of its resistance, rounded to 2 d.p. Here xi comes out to 3.91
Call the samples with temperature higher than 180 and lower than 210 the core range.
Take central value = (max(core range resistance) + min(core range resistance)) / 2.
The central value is 14.9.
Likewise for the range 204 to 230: 15.5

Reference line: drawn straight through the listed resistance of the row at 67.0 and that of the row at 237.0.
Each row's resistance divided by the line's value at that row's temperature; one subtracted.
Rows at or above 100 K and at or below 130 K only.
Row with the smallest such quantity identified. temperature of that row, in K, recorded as 112.0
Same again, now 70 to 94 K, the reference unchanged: 82.0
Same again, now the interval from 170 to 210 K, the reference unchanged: 202.0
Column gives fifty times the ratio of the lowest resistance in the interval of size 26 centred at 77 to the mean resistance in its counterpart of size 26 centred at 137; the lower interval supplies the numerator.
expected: 46.4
